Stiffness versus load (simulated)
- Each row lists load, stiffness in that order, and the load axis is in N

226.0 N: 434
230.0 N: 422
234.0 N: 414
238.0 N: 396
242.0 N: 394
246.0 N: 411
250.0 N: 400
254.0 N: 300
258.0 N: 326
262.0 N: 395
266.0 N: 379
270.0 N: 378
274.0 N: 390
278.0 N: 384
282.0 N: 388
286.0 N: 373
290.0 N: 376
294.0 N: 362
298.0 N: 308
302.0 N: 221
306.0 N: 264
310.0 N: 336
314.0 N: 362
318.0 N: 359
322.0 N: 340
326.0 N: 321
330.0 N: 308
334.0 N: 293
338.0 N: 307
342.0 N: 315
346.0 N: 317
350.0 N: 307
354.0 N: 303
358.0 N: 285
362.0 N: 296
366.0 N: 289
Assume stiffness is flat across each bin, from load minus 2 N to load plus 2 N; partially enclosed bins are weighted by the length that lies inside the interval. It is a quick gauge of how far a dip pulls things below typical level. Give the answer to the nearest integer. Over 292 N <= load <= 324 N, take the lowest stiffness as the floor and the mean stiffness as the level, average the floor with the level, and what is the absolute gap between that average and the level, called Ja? 49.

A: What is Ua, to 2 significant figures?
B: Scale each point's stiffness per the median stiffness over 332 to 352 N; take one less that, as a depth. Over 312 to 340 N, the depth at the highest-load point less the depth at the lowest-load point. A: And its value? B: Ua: 0.18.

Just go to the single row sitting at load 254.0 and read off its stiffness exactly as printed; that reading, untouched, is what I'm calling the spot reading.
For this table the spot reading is 300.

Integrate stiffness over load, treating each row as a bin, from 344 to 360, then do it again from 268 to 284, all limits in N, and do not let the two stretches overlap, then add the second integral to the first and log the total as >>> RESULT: 11008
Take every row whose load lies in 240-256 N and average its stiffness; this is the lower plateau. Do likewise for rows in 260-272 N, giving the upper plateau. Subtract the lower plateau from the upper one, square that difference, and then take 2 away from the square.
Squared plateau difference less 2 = 58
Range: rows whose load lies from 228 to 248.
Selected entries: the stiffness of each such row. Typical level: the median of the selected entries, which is 411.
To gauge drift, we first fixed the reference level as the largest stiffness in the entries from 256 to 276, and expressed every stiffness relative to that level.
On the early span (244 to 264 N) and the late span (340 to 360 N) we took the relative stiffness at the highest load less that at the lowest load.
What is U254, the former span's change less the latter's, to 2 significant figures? 14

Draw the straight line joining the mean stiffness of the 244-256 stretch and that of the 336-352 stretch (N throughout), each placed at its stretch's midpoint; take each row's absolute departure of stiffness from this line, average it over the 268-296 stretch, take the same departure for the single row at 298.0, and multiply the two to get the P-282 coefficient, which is 917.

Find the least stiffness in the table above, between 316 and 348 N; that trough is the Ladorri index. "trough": 293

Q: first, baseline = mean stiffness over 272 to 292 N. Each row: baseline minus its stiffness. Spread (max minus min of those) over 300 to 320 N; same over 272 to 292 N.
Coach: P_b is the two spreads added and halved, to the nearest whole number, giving 79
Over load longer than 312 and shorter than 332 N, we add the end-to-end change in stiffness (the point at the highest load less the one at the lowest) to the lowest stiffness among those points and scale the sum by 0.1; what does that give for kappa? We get 25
